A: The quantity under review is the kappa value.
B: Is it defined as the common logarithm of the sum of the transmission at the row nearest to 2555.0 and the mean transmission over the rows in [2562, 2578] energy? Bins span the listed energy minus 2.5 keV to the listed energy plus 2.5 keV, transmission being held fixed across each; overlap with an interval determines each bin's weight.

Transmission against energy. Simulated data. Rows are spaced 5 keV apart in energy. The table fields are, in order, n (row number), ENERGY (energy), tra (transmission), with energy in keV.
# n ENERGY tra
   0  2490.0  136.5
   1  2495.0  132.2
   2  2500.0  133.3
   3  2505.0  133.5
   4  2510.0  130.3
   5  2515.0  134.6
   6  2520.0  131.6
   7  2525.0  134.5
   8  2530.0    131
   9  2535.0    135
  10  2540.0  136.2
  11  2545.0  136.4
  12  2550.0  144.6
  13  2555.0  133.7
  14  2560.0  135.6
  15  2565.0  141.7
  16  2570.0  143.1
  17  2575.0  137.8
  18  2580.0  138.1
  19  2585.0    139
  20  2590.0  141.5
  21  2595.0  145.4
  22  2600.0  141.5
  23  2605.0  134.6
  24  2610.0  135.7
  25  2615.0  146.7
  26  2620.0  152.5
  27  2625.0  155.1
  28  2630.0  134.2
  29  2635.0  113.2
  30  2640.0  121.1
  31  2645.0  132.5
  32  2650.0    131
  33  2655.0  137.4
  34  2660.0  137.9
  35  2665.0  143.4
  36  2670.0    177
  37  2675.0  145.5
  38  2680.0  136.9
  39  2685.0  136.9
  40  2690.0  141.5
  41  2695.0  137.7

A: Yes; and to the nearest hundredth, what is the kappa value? 2.44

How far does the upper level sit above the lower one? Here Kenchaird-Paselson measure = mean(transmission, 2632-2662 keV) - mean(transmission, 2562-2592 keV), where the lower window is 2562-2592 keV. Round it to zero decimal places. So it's -11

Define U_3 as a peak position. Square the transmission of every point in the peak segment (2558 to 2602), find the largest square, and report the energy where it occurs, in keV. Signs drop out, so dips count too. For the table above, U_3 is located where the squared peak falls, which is 2595.0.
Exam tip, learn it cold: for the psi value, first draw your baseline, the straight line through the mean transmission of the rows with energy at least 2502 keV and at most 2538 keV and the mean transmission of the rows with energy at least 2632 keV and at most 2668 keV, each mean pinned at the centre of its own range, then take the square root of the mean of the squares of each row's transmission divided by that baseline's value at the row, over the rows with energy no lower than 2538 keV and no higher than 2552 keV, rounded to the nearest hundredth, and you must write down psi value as 1.05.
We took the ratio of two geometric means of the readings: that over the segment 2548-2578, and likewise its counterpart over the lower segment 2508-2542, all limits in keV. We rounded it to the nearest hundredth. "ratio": 1.05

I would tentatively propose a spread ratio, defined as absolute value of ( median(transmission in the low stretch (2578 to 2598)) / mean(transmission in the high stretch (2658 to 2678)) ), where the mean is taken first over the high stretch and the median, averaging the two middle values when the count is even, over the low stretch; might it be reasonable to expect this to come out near 0.929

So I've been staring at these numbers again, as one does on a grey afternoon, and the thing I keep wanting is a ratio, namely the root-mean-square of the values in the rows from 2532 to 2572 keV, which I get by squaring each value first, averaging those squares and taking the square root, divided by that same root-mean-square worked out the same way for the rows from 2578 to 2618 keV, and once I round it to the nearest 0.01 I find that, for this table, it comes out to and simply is 0.99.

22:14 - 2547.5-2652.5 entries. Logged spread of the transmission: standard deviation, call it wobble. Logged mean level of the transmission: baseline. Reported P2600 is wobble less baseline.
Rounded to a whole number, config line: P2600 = -129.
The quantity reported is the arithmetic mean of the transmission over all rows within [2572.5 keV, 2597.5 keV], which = 140.4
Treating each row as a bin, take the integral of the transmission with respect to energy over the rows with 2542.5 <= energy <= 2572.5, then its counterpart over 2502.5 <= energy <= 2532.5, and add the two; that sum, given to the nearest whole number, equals 8153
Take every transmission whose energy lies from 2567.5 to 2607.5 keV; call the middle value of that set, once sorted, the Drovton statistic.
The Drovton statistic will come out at 140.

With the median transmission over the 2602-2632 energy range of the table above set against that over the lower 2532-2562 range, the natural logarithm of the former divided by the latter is 0.038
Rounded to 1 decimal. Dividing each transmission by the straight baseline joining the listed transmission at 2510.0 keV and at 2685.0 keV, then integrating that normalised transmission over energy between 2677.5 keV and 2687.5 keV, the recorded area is 10.0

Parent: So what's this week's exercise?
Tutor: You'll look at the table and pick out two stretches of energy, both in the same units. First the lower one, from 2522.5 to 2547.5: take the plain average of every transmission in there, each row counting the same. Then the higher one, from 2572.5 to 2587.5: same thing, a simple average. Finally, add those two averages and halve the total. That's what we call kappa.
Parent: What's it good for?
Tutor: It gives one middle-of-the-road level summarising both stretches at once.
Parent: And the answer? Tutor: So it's 136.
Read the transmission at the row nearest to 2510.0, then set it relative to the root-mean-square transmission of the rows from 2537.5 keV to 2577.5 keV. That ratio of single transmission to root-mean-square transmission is 0.94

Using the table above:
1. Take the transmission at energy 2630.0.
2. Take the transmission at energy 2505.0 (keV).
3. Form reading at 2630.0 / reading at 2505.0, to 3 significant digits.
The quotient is 1.01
